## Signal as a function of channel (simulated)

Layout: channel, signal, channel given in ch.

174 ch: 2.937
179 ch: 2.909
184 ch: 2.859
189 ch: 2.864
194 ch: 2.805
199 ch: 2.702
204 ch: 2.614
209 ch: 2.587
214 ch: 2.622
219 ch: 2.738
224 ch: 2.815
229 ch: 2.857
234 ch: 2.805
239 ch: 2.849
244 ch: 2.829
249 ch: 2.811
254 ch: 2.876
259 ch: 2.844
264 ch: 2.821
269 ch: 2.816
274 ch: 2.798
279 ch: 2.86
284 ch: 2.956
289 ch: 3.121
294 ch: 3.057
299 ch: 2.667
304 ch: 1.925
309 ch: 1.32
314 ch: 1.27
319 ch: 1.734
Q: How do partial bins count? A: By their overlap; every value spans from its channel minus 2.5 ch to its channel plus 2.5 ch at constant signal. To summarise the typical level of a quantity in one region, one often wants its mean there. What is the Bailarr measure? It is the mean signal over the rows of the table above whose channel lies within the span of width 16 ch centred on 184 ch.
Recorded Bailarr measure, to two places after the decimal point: 2.88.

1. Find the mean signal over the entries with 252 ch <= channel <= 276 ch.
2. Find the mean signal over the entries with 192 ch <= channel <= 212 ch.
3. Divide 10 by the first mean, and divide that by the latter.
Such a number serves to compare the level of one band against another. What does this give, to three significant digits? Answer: 1.32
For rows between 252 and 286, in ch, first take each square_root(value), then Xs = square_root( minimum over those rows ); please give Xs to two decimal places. 1.29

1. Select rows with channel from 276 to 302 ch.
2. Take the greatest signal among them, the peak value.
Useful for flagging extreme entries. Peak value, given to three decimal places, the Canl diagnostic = 3.121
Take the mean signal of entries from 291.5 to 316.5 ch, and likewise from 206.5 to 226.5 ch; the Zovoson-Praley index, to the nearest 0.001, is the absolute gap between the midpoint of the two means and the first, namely 0.321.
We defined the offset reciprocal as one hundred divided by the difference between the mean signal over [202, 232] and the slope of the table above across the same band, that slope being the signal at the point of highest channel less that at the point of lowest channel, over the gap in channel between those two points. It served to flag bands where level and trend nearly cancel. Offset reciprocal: 37.1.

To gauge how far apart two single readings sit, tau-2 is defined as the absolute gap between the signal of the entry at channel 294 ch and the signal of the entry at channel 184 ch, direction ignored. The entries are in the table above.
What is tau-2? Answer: 0.20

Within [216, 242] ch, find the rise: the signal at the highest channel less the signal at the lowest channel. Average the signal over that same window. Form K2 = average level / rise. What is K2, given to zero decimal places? 25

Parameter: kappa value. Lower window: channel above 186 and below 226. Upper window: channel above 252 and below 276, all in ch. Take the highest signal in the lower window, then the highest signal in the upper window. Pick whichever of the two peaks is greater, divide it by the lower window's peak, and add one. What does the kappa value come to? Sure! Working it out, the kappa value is 2.00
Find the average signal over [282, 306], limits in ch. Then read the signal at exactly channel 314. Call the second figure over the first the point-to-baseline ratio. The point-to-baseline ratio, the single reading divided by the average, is 0.46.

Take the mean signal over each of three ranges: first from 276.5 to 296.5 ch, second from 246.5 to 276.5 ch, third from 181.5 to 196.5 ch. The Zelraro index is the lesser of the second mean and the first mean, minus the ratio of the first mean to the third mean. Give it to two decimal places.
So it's 1.77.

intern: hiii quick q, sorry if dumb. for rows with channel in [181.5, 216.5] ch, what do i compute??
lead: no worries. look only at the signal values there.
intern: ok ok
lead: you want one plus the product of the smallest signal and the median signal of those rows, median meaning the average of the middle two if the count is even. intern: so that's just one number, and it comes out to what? 8.0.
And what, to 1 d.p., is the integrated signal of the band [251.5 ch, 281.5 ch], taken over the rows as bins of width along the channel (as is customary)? 85.1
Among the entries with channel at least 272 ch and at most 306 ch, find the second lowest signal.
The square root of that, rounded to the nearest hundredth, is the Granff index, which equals 1.63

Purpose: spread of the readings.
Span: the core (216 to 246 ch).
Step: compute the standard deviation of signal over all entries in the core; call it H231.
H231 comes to 0.04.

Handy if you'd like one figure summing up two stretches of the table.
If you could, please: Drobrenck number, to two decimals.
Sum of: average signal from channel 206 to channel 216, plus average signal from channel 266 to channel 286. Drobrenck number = 5.46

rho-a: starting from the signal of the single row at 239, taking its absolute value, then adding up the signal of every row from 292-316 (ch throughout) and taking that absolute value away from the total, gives 7.4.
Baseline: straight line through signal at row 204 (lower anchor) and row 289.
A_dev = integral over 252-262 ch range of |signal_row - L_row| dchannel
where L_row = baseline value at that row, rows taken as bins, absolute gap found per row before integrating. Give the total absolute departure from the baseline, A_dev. 0.7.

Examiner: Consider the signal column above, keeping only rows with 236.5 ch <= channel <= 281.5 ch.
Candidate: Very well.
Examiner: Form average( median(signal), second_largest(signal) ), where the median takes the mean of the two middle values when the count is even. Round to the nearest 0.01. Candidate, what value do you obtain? 2.84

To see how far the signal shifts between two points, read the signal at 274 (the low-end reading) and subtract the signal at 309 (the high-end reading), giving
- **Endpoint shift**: 1.48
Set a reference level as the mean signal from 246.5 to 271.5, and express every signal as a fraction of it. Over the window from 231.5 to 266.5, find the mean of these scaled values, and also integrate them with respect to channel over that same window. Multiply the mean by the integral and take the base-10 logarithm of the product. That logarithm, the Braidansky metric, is 1.5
